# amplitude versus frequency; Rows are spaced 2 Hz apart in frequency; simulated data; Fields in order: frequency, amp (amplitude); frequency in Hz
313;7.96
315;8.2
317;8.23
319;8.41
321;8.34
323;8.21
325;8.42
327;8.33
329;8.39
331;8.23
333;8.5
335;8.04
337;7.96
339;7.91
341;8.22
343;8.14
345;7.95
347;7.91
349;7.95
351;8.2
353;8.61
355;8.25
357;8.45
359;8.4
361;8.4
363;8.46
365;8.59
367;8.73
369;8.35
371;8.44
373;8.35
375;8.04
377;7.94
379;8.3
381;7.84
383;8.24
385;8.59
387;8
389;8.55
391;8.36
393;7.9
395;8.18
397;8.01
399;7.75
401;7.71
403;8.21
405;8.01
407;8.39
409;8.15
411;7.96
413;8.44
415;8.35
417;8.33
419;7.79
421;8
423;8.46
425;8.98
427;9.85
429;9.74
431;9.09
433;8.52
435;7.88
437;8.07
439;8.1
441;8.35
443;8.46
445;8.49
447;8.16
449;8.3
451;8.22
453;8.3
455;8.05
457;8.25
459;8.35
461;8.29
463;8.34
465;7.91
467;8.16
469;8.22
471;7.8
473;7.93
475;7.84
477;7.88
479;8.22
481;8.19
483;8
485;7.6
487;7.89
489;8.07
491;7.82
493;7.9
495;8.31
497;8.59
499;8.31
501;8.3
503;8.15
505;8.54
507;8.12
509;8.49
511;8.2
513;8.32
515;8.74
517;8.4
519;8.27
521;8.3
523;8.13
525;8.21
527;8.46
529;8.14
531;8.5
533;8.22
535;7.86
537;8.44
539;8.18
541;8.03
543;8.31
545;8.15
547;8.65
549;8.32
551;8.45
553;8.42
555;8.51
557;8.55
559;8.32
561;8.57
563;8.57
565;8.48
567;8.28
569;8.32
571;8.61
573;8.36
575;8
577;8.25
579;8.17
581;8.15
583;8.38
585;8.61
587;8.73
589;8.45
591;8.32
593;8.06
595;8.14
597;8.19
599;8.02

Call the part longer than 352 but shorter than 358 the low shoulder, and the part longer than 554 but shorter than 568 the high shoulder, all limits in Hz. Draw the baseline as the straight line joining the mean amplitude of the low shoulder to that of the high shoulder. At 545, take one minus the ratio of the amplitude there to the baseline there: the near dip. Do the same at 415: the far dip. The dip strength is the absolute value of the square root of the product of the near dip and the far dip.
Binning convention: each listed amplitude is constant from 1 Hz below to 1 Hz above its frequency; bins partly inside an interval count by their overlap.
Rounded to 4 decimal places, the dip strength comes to 0.0206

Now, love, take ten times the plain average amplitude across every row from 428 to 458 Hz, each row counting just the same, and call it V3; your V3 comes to 84.0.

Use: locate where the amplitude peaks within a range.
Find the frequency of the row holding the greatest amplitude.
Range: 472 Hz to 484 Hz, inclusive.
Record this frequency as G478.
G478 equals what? 479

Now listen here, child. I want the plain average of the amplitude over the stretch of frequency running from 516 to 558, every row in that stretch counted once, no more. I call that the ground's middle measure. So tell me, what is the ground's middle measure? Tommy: 8.31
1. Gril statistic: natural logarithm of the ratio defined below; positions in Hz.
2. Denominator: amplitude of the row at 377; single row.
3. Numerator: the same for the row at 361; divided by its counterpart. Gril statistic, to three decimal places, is 0.056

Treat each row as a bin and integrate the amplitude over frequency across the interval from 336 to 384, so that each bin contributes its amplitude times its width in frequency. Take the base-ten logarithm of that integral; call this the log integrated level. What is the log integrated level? 2.60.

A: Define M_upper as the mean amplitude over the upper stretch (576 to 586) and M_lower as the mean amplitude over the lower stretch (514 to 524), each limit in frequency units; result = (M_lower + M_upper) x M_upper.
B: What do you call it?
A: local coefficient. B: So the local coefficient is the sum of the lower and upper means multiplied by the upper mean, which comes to 139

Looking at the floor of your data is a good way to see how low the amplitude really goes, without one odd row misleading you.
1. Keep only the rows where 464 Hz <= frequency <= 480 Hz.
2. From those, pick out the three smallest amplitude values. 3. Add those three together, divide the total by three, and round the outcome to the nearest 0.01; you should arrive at 7.84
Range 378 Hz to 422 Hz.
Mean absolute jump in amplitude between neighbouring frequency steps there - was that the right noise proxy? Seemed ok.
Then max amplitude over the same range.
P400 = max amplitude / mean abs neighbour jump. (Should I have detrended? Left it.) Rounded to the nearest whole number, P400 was 27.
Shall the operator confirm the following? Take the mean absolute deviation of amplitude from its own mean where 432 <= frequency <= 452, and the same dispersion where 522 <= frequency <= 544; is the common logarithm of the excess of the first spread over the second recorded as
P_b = -1.7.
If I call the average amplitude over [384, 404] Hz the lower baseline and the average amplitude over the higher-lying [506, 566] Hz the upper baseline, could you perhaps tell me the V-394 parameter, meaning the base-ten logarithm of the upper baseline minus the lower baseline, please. -0.66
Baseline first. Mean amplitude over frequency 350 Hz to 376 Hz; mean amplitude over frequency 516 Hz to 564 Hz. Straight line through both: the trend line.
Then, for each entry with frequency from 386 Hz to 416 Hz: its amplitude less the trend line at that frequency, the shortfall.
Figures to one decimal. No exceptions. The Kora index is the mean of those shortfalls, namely -0.3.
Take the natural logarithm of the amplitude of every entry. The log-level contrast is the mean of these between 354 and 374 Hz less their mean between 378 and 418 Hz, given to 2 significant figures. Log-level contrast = 0.034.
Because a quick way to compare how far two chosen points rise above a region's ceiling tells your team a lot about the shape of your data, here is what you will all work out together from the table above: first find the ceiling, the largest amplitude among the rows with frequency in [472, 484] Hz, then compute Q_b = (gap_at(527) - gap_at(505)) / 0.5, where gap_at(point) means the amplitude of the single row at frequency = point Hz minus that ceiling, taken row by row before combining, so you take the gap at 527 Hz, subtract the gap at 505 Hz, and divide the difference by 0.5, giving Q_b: -0.16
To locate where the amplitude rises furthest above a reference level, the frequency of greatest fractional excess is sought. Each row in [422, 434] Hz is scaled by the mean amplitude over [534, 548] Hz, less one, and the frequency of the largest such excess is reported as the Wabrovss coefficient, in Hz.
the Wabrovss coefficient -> 427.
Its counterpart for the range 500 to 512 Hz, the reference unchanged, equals 505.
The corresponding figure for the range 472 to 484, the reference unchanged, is 479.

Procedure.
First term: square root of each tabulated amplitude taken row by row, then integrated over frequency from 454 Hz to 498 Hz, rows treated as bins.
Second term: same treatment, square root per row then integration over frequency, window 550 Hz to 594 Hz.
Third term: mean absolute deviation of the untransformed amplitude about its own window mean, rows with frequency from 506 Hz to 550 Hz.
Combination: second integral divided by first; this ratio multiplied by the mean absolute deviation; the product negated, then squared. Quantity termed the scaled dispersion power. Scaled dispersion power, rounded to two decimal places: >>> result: 0.03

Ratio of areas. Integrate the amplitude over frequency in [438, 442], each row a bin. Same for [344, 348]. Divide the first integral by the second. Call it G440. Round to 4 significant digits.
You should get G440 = 1.037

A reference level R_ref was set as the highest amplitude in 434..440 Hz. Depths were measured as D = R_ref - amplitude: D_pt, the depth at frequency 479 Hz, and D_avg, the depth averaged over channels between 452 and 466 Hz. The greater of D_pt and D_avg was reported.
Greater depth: -0.11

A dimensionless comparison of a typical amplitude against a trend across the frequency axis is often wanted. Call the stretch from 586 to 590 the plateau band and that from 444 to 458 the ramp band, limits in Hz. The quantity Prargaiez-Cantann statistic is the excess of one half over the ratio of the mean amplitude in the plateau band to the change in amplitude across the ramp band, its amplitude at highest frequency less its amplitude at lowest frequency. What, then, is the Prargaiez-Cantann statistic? 36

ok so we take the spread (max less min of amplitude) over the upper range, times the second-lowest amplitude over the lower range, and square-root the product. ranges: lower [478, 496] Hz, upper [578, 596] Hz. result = 2.29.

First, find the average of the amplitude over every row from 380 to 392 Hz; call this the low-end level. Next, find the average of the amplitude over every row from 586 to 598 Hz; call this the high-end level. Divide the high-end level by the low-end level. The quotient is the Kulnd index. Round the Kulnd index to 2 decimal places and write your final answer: 1.01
